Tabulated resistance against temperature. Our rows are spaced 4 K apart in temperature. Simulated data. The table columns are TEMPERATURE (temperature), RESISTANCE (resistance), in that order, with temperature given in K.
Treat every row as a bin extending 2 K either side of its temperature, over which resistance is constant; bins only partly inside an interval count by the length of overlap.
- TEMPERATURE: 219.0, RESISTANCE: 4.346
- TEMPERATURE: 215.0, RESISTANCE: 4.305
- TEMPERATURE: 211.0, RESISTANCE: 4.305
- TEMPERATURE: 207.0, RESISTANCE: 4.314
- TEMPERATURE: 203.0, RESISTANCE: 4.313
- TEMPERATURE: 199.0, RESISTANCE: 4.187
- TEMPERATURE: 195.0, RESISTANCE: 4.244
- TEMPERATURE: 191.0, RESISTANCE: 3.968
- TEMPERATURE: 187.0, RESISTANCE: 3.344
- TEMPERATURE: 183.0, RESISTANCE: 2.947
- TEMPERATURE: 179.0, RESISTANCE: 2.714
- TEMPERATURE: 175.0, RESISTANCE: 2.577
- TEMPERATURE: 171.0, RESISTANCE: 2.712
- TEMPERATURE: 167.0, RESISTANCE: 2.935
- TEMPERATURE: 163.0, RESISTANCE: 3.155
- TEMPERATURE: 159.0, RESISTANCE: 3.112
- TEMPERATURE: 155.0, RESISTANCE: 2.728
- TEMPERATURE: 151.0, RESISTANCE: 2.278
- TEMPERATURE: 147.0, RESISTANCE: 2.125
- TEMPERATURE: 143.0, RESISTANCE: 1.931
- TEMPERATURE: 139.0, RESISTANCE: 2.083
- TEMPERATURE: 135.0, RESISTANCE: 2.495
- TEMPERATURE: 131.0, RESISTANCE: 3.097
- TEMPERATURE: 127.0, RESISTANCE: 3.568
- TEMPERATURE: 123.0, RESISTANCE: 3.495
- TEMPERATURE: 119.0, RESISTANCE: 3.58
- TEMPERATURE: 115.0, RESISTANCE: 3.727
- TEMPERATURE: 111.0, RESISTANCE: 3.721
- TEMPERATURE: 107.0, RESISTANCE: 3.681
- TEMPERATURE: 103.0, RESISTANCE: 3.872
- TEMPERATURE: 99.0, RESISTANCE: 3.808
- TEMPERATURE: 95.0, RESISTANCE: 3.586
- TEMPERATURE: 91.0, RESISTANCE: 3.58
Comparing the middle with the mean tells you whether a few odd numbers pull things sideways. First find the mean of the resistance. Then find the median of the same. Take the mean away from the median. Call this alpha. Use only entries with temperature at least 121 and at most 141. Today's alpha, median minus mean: 0.149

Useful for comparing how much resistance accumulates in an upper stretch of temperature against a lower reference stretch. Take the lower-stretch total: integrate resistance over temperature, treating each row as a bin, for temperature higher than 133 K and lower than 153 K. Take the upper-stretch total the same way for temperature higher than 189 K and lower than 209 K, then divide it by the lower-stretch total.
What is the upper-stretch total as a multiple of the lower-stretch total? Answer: 1.9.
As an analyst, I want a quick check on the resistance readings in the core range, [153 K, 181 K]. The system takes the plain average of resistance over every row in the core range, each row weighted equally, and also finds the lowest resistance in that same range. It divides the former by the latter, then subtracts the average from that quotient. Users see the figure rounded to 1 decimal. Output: -1.7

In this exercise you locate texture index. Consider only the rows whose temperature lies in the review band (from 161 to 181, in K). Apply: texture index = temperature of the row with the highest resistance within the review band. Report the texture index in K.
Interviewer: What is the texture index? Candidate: 163.0 K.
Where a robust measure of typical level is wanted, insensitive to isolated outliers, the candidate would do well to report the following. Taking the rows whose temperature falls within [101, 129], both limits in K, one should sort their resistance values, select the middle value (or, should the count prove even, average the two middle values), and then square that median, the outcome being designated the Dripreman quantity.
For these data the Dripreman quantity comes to 14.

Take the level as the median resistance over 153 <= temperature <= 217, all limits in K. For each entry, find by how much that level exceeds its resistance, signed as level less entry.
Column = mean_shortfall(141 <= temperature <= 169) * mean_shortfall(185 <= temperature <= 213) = -0.54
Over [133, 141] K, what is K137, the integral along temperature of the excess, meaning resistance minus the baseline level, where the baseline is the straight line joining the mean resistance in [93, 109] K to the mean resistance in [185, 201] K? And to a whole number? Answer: -12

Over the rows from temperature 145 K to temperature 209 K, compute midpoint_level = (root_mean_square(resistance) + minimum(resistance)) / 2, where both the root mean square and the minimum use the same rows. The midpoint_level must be 2.72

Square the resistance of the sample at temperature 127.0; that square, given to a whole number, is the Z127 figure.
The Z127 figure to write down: 13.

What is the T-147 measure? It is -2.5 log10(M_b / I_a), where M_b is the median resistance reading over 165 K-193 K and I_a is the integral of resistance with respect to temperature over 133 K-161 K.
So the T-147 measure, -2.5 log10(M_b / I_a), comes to 3.4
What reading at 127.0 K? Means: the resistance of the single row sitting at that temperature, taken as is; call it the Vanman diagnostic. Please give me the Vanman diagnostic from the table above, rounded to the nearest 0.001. 3.568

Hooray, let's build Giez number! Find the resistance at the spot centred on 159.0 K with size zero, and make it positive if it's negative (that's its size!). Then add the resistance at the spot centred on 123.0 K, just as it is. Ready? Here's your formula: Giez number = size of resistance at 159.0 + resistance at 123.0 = 6.6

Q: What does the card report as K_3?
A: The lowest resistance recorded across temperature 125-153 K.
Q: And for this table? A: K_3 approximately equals 1.931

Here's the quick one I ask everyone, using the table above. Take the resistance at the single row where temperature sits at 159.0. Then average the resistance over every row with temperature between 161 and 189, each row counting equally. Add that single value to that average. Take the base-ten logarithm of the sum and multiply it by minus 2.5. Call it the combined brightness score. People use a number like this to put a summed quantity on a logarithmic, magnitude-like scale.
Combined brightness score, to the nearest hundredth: -1.95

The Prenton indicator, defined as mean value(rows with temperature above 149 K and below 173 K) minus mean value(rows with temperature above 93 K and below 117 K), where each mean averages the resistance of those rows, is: -1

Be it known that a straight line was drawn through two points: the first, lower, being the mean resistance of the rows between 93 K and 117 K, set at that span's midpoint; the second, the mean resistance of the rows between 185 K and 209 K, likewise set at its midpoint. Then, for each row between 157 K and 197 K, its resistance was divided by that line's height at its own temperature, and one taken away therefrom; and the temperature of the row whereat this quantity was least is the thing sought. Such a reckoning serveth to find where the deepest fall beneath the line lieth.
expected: 175.0 K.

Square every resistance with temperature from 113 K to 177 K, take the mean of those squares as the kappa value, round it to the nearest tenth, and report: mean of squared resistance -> 8.4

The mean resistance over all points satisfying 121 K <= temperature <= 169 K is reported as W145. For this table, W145 2.8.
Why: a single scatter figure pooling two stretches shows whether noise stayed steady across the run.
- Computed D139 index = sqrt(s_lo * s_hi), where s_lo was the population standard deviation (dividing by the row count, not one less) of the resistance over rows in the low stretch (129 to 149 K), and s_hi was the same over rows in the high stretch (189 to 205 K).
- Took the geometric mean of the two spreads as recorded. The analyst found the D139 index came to 0.23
